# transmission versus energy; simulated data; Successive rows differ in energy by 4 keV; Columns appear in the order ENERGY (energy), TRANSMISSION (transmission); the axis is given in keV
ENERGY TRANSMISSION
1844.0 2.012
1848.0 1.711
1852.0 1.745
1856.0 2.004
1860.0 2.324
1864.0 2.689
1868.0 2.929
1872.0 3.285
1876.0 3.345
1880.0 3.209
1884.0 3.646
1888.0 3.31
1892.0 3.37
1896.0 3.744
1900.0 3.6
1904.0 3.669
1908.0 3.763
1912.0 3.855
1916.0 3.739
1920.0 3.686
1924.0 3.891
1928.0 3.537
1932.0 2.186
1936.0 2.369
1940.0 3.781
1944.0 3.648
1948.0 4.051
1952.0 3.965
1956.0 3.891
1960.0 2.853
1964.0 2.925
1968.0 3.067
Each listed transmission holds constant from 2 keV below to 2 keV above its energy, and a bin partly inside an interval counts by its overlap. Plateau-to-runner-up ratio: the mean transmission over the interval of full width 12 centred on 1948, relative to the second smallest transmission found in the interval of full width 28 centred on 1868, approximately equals 1.7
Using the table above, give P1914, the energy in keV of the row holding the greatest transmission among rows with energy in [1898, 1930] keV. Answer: 1924.0 keV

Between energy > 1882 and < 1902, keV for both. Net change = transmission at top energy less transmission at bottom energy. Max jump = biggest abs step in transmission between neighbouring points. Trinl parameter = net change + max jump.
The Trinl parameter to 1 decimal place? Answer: 0.3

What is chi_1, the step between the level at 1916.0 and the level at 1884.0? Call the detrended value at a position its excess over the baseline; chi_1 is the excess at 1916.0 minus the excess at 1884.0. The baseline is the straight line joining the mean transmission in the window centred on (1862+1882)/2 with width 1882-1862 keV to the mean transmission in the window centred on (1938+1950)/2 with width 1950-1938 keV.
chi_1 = -0.23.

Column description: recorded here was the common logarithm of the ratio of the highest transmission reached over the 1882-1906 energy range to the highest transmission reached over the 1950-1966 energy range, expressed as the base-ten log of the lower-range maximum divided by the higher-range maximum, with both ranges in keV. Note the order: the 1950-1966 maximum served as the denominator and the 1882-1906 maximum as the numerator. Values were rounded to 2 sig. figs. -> -0.025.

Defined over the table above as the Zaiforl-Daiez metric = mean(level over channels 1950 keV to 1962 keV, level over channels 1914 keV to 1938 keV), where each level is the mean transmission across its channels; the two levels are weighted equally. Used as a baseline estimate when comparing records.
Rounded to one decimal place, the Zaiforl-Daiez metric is 3.4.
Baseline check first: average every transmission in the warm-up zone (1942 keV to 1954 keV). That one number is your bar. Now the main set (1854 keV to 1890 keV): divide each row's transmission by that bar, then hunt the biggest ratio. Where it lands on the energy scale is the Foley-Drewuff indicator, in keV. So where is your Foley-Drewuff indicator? 1884.0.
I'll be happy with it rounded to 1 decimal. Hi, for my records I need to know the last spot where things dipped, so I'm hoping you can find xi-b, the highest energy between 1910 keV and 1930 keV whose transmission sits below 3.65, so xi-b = 1928.0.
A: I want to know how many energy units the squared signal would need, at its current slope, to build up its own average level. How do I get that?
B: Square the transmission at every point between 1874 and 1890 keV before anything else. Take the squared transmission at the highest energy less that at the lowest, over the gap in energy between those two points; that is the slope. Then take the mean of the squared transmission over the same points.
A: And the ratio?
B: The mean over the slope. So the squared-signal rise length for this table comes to -589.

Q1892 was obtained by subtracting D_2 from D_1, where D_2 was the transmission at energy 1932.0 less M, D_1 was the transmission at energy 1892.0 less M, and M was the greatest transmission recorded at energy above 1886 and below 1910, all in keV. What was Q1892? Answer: 1.2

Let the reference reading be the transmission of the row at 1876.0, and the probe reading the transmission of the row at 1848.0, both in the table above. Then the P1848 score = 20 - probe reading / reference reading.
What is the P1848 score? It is 19.5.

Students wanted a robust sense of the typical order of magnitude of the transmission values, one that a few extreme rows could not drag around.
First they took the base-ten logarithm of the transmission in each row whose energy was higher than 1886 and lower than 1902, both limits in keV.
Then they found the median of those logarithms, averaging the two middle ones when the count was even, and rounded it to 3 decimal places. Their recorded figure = 0.542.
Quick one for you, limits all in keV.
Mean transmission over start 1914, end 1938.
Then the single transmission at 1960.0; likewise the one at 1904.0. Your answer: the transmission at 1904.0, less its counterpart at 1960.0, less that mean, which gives -2.4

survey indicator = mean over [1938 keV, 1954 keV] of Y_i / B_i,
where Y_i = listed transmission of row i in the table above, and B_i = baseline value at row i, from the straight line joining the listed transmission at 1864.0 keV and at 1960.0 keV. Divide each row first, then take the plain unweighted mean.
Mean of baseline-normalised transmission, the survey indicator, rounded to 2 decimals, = 1.36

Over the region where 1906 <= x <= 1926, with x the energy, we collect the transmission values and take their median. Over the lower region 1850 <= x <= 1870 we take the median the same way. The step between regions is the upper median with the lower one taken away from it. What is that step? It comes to 1.4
